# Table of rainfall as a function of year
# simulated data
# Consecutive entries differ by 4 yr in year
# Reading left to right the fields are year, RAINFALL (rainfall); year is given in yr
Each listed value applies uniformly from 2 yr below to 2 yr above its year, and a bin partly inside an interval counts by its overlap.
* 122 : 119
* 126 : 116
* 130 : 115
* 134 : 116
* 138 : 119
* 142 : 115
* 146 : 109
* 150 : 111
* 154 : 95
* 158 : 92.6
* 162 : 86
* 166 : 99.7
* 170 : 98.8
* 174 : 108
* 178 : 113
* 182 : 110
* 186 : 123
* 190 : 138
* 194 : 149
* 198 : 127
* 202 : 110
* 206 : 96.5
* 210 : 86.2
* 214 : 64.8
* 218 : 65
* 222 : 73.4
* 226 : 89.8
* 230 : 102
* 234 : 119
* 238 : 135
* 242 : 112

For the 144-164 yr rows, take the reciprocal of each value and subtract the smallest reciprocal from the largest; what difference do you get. 0.003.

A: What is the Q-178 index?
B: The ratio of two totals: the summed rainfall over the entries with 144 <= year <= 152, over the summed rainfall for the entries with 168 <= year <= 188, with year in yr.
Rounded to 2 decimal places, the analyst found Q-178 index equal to 0.40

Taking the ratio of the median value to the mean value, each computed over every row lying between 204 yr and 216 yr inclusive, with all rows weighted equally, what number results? 1.04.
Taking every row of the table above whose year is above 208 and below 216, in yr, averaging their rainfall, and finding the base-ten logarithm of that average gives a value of 1.88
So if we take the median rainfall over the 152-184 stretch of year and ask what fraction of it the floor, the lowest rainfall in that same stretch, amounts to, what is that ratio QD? 0.87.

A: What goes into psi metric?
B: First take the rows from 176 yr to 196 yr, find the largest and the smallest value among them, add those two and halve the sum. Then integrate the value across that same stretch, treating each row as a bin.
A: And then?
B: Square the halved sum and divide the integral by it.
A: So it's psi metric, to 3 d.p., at 0.151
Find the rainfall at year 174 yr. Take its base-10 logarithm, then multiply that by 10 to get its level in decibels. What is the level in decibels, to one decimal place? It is 20.3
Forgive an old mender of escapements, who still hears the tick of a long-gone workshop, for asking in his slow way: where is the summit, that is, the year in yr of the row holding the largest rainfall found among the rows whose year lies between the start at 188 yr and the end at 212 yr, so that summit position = 194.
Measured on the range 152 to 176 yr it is 174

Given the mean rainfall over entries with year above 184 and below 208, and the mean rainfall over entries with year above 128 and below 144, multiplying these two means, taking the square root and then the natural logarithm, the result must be 4.79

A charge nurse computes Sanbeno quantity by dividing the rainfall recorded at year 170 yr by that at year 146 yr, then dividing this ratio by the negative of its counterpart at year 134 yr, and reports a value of -0.0078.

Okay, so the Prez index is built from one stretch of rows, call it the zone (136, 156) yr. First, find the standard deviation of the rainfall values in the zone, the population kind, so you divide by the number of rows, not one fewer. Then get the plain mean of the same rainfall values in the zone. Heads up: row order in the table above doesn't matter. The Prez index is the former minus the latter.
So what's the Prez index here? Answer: -102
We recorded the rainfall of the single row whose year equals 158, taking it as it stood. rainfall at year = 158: 92.6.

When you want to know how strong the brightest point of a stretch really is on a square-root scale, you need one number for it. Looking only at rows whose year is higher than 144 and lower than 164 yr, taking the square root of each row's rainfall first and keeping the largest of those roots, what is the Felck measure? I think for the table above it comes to 10.54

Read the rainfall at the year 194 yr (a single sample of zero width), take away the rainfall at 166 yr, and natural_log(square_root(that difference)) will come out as 1.95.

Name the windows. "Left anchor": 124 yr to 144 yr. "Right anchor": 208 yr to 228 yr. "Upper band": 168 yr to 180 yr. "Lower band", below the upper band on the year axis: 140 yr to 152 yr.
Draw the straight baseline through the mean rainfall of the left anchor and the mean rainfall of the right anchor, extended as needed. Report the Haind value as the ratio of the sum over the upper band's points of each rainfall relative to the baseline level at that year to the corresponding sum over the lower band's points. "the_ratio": 1.1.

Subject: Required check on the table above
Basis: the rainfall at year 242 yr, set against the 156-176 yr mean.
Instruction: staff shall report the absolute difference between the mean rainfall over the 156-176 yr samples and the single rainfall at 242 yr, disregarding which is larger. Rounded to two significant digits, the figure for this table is 15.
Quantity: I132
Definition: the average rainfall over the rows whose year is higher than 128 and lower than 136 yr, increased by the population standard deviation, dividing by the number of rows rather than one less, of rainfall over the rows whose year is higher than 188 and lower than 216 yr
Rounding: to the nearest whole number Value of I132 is 143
